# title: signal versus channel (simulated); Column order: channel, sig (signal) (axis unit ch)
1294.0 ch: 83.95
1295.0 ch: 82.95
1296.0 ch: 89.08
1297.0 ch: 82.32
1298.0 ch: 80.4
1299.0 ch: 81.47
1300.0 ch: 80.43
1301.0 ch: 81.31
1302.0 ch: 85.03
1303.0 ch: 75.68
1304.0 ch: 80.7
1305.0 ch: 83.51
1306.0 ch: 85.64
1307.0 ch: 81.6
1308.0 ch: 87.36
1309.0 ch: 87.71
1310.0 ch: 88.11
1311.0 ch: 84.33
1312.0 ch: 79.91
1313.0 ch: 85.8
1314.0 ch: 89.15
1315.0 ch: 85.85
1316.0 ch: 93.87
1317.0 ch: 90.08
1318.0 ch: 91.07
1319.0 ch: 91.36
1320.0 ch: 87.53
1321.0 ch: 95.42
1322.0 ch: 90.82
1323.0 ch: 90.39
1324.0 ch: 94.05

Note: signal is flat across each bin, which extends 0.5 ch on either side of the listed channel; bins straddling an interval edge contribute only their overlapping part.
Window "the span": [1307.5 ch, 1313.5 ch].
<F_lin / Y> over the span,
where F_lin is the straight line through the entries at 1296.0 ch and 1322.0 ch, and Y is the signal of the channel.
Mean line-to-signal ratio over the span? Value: 1.05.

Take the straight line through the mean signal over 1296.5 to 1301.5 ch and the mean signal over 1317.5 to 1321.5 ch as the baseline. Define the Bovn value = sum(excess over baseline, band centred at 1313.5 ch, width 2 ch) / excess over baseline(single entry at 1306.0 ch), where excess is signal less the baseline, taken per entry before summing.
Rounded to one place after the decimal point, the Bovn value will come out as -1.8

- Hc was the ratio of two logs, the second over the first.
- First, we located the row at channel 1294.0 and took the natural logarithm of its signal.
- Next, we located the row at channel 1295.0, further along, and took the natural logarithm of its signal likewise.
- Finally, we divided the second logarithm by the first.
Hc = 1.00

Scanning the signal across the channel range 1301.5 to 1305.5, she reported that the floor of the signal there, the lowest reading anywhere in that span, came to 75.68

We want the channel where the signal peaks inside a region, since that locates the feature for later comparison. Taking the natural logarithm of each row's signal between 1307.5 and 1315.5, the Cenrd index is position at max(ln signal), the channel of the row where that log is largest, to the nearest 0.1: 1314.0 ch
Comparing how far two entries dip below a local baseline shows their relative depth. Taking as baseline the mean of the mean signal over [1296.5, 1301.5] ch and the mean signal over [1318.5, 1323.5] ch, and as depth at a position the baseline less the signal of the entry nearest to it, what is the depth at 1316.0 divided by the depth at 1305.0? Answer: -2.9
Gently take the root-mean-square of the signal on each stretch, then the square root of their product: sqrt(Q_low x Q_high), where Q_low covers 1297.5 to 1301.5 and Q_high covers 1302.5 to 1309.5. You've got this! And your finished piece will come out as 82.1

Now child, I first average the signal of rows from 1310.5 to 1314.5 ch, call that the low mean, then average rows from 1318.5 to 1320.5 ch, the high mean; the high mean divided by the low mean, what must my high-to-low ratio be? 1.05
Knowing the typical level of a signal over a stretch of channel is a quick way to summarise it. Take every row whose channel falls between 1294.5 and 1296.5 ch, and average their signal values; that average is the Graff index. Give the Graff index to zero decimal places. 86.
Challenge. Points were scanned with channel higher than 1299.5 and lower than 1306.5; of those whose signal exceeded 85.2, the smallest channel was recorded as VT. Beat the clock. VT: 1306.0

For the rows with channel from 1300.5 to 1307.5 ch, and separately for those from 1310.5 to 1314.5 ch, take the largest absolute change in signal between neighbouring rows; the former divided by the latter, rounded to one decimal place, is 1.6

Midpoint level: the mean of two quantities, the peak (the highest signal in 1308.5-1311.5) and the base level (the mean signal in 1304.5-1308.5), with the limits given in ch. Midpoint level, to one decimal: 86.3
